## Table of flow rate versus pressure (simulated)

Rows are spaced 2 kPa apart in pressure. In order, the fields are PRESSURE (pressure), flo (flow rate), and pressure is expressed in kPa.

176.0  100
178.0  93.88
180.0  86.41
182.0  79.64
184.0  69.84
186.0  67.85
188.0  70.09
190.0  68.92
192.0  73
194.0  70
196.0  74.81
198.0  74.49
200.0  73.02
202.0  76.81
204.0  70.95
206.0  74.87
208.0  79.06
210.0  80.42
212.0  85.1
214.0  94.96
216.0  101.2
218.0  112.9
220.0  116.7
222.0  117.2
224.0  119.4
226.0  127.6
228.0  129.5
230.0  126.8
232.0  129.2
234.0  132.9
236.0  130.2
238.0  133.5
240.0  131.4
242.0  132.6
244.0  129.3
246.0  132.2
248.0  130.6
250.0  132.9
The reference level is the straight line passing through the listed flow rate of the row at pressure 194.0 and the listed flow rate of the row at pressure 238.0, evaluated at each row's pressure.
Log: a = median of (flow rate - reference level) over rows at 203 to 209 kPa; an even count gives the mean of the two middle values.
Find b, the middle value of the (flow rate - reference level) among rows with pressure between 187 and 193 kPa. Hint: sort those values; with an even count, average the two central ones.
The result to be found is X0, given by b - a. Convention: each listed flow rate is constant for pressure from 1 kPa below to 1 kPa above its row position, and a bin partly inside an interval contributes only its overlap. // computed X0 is 18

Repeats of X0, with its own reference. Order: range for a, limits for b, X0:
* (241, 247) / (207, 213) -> 2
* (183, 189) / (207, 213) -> -21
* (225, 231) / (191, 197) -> -9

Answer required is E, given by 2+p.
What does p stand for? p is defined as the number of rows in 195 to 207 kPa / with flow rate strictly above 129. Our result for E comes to 2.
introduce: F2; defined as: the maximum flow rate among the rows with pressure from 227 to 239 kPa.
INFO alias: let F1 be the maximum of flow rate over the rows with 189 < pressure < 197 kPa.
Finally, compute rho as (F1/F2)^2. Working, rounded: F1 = 74.81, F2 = 133.5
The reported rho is 0.3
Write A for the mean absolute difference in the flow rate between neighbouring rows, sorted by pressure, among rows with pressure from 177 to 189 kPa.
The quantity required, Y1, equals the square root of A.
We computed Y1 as 2.4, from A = 5.7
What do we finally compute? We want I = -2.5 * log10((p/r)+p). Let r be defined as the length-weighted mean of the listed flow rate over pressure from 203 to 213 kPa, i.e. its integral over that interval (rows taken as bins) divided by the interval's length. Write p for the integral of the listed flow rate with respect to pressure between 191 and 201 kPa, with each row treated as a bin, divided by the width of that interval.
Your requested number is -4.67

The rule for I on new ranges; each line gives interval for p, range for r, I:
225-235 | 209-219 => -5.29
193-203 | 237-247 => -4.68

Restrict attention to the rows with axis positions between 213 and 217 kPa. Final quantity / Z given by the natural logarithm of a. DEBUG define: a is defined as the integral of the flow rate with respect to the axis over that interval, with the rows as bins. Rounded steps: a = 392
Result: 5.97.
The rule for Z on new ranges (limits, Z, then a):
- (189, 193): 5.65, 284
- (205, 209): 5.73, 308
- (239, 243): 6.27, 528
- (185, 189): 5.62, 276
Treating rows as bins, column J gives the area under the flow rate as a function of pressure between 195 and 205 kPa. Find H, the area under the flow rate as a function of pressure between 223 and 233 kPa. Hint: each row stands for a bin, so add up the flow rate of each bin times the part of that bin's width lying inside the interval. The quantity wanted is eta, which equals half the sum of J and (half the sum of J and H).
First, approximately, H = 1265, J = 740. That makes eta 871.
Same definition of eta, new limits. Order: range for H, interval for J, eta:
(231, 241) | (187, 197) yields 864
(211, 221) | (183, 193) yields 780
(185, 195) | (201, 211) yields 748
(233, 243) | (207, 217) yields 991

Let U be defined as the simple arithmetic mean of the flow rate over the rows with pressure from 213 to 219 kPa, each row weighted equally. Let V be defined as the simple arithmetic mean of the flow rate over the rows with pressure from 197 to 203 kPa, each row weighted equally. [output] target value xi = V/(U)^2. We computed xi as 0.007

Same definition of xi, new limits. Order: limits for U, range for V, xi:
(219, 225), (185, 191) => 0.005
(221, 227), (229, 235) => 0.009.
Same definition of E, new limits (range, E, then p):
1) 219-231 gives 3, 1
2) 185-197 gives 2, 0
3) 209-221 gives 2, 0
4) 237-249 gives 8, 6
